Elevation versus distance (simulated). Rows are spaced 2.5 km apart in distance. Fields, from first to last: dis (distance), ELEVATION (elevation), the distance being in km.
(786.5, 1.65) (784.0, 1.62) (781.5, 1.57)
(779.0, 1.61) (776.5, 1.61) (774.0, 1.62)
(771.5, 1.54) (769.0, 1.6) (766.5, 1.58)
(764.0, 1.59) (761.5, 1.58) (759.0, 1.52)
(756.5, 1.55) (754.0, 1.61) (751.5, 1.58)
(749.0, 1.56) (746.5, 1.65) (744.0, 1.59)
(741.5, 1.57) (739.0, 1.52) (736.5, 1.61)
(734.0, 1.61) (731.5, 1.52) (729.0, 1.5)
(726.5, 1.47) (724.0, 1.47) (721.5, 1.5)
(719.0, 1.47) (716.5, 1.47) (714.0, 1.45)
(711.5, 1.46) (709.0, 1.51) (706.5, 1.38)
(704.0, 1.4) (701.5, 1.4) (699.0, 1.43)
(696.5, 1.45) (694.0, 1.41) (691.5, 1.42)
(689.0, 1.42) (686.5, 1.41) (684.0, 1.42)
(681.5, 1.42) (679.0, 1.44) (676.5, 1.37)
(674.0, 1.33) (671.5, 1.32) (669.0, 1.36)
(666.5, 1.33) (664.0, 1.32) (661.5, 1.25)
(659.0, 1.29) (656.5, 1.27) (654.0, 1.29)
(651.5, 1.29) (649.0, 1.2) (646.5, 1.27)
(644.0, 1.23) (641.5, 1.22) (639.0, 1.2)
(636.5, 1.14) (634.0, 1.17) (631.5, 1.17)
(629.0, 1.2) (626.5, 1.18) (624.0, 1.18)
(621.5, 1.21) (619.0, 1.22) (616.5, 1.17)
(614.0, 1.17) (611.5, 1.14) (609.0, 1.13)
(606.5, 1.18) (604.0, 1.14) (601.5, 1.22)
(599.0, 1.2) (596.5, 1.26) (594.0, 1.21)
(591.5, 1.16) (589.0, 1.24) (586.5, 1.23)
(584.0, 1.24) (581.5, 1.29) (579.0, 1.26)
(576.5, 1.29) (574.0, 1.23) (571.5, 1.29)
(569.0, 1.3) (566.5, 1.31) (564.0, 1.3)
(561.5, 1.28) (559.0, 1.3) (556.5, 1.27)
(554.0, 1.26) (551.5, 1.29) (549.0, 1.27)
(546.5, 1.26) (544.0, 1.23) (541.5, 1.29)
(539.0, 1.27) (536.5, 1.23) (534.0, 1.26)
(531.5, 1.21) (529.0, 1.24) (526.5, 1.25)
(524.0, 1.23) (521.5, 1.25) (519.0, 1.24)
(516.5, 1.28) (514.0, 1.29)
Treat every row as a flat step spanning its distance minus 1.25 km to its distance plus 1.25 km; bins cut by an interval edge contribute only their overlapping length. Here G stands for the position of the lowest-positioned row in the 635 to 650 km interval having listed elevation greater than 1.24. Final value 646.5 km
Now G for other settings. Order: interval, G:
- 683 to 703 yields 684.0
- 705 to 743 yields 706.5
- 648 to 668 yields 651.5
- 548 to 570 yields 549.0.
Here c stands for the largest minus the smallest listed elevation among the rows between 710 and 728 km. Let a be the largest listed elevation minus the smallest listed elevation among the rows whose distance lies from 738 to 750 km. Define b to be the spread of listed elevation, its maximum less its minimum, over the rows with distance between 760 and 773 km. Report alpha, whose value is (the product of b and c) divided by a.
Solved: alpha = 0.02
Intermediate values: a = 0.13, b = 0.060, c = 0.05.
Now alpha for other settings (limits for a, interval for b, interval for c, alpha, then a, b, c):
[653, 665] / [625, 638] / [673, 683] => 0.09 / 0.07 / 0.060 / 0.11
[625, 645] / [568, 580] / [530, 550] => 0.06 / 0.09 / 0.070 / 0.08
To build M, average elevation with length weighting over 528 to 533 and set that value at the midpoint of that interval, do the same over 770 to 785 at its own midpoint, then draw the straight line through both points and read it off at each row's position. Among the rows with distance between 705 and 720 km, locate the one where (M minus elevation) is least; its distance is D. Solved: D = 709.0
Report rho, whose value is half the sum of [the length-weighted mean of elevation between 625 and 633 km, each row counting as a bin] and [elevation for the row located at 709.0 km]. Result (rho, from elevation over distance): 1.35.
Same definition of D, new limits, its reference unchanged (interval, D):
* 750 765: 754.0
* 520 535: 521.5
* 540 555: 541.5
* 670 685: 679.0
